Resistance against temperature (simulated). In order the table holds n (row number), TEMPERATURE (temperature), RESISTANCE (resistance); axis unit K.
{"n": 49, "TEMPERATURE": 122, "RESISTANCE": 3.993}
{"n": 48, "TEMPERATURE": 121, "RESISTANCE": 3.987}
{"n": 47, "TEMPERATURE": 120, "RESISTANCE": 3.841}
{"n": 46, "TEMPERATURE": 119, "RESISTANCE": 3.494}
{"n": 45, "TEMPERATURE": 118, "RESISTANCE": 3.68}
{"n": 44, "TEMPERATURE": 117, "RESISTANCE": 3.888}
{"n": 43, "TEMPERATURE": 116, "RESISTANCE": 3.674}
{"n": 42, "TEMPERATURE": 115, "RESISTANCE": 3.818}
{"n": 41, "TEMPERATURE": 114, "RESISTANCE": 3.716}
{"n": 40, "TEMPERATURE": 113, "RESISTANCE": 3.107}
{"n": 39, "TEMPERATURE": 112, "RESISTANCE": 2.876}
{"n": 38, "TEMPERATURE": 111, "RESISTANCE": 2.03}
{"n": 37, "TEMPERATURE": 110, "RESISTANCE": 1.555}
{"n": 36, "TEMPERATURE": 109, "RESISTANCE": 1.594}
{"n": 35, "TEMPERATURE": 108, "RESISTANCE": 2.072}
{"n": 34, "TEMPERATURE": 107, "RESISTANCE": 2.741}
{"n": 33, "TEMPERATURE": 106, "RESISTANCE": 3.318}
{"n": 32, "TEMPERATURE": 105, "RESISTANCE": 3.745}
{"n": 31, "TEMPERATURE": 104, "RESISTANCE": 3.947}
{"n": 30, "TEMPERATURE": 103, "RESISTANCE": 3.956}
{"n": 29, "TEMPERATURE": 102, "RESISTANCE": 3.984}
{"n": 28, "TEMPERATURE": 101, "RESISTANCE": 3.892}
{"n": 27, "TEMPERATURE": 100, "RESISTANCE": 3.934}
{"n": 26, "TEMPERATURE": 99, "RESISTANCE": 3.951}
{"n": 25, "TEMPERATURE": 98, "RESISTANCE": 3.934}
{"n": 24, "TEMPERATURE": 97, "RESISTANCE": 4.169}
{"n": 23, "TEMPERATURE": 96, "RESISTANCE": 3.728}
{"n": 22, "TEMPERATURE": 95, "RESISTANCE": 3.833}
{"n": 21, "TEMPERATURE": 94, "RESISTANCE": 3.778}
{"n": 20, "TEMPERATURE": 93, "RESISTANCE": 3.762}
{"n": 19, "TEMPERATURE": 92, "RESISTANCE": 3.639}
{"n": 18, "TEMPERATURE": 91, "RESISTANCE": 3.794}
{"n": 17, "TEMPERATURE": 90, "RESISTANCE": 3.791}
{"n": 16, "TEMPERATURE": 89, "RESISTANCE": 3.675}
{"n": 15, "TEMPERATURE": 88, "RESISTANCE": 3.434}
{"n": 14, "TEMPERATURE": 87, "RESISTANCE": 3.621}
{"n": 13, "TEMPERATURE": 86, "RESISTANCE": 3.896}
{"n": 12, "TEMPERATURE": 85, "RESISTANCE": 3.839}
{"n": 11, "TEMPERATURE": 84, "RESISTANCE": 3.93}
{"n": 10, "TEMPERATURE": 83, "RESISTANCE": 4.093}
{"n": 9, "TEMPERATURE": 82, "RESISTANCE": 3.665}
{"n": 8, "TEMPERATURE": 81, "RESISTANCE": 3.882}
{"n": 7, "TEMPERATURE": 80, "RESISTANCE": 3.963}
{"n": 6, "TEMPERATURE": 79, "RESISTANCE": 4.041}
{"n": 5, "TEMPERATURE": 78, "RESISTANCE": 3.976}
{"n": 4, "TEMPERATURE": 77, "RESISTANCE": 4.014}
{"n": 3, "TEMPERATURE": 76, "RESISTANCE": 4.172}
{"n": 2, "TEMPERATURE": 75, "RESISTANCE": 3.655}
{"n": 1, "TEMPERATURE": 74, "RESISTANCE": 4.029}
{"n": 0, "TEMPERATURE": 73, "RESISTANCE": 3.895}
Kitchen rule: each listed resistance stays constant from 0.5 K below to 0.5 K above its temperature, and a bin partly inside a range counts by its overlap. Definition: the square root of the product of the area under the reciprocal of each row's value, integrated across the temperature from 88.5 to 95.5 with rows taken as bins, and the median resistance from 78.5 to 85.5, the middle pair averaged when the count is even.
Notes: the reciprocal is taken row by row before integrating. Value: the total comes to 2.7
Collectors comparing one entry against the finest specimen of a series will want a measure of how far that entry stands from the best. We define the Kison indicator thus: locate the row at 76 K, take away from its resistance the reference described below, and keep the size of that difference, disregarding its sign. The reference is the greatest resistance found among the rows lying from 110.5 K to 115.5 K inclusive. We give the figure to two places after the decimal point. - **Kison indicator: 0.35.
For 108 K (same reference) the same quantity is 1.75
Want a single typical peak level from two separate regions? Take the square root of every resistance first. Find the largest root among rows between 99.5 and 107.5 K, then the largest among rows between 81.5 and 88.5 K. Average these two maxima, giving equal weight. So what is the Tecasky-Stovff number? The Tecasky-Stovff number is 2.01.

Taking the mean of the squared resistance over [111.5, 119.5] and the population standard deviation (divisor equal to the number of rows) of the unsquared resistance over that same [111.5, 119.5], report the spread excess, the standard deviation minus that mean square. -12.2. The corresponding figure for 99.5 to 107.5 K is -13.4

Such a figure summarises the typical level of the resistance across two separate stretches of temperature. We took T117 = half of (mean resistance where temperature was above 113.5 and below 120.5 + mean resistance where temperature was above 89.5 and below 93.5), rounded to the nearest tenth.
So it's 3.7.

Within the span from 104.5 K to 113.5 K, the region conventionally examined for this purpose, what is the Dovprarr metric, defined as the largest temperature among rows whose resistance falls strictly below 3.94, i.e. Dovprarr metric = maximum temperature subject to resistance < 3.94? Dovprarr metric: 113 K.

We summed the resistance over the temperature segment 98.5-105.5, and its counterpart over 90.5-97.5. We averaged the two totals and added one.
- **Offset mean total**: 28.1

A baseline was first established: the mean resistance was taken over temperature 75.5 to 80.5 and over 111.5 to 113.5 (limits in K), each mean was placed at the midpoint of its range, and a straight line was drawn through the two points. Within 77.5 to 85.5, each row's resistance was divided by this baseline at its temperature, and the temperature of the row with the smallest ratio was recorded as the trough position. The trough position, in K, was 82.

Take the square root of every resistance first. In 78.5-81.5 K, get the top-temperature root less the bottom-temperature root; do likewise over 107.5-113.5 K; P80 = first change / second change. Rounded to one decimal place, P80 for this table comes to -0.1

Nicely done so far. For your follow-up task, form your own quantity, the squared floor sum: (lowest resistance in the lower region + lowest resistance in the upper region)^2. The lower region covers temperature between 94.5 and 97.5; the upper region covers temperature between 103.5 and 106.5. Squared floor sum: 50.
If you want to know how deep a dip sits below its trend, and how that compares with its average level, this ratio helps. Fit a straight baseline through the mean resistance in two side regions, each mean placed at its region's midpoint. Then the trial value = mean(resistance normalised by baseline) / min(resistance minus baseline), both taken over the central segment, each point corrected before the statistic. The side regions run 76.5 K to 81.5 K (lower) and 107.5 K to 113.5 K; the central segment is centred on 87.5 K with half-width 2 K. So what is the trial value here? -29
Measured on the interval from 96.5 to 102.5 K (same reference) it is 1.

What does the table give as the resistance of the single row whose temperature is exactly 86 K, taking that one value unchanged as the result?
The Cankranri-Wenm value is 3.896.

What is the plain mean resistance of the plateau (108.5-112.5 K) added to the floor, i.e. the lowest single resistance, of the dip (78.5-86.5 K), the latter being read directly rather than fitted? 5.68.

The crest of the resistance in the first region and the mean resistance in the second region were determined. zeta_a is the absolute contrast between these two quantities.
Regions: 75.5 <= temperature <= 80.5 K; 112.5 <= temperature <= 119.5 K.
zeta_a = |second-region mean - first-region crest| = 0.5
